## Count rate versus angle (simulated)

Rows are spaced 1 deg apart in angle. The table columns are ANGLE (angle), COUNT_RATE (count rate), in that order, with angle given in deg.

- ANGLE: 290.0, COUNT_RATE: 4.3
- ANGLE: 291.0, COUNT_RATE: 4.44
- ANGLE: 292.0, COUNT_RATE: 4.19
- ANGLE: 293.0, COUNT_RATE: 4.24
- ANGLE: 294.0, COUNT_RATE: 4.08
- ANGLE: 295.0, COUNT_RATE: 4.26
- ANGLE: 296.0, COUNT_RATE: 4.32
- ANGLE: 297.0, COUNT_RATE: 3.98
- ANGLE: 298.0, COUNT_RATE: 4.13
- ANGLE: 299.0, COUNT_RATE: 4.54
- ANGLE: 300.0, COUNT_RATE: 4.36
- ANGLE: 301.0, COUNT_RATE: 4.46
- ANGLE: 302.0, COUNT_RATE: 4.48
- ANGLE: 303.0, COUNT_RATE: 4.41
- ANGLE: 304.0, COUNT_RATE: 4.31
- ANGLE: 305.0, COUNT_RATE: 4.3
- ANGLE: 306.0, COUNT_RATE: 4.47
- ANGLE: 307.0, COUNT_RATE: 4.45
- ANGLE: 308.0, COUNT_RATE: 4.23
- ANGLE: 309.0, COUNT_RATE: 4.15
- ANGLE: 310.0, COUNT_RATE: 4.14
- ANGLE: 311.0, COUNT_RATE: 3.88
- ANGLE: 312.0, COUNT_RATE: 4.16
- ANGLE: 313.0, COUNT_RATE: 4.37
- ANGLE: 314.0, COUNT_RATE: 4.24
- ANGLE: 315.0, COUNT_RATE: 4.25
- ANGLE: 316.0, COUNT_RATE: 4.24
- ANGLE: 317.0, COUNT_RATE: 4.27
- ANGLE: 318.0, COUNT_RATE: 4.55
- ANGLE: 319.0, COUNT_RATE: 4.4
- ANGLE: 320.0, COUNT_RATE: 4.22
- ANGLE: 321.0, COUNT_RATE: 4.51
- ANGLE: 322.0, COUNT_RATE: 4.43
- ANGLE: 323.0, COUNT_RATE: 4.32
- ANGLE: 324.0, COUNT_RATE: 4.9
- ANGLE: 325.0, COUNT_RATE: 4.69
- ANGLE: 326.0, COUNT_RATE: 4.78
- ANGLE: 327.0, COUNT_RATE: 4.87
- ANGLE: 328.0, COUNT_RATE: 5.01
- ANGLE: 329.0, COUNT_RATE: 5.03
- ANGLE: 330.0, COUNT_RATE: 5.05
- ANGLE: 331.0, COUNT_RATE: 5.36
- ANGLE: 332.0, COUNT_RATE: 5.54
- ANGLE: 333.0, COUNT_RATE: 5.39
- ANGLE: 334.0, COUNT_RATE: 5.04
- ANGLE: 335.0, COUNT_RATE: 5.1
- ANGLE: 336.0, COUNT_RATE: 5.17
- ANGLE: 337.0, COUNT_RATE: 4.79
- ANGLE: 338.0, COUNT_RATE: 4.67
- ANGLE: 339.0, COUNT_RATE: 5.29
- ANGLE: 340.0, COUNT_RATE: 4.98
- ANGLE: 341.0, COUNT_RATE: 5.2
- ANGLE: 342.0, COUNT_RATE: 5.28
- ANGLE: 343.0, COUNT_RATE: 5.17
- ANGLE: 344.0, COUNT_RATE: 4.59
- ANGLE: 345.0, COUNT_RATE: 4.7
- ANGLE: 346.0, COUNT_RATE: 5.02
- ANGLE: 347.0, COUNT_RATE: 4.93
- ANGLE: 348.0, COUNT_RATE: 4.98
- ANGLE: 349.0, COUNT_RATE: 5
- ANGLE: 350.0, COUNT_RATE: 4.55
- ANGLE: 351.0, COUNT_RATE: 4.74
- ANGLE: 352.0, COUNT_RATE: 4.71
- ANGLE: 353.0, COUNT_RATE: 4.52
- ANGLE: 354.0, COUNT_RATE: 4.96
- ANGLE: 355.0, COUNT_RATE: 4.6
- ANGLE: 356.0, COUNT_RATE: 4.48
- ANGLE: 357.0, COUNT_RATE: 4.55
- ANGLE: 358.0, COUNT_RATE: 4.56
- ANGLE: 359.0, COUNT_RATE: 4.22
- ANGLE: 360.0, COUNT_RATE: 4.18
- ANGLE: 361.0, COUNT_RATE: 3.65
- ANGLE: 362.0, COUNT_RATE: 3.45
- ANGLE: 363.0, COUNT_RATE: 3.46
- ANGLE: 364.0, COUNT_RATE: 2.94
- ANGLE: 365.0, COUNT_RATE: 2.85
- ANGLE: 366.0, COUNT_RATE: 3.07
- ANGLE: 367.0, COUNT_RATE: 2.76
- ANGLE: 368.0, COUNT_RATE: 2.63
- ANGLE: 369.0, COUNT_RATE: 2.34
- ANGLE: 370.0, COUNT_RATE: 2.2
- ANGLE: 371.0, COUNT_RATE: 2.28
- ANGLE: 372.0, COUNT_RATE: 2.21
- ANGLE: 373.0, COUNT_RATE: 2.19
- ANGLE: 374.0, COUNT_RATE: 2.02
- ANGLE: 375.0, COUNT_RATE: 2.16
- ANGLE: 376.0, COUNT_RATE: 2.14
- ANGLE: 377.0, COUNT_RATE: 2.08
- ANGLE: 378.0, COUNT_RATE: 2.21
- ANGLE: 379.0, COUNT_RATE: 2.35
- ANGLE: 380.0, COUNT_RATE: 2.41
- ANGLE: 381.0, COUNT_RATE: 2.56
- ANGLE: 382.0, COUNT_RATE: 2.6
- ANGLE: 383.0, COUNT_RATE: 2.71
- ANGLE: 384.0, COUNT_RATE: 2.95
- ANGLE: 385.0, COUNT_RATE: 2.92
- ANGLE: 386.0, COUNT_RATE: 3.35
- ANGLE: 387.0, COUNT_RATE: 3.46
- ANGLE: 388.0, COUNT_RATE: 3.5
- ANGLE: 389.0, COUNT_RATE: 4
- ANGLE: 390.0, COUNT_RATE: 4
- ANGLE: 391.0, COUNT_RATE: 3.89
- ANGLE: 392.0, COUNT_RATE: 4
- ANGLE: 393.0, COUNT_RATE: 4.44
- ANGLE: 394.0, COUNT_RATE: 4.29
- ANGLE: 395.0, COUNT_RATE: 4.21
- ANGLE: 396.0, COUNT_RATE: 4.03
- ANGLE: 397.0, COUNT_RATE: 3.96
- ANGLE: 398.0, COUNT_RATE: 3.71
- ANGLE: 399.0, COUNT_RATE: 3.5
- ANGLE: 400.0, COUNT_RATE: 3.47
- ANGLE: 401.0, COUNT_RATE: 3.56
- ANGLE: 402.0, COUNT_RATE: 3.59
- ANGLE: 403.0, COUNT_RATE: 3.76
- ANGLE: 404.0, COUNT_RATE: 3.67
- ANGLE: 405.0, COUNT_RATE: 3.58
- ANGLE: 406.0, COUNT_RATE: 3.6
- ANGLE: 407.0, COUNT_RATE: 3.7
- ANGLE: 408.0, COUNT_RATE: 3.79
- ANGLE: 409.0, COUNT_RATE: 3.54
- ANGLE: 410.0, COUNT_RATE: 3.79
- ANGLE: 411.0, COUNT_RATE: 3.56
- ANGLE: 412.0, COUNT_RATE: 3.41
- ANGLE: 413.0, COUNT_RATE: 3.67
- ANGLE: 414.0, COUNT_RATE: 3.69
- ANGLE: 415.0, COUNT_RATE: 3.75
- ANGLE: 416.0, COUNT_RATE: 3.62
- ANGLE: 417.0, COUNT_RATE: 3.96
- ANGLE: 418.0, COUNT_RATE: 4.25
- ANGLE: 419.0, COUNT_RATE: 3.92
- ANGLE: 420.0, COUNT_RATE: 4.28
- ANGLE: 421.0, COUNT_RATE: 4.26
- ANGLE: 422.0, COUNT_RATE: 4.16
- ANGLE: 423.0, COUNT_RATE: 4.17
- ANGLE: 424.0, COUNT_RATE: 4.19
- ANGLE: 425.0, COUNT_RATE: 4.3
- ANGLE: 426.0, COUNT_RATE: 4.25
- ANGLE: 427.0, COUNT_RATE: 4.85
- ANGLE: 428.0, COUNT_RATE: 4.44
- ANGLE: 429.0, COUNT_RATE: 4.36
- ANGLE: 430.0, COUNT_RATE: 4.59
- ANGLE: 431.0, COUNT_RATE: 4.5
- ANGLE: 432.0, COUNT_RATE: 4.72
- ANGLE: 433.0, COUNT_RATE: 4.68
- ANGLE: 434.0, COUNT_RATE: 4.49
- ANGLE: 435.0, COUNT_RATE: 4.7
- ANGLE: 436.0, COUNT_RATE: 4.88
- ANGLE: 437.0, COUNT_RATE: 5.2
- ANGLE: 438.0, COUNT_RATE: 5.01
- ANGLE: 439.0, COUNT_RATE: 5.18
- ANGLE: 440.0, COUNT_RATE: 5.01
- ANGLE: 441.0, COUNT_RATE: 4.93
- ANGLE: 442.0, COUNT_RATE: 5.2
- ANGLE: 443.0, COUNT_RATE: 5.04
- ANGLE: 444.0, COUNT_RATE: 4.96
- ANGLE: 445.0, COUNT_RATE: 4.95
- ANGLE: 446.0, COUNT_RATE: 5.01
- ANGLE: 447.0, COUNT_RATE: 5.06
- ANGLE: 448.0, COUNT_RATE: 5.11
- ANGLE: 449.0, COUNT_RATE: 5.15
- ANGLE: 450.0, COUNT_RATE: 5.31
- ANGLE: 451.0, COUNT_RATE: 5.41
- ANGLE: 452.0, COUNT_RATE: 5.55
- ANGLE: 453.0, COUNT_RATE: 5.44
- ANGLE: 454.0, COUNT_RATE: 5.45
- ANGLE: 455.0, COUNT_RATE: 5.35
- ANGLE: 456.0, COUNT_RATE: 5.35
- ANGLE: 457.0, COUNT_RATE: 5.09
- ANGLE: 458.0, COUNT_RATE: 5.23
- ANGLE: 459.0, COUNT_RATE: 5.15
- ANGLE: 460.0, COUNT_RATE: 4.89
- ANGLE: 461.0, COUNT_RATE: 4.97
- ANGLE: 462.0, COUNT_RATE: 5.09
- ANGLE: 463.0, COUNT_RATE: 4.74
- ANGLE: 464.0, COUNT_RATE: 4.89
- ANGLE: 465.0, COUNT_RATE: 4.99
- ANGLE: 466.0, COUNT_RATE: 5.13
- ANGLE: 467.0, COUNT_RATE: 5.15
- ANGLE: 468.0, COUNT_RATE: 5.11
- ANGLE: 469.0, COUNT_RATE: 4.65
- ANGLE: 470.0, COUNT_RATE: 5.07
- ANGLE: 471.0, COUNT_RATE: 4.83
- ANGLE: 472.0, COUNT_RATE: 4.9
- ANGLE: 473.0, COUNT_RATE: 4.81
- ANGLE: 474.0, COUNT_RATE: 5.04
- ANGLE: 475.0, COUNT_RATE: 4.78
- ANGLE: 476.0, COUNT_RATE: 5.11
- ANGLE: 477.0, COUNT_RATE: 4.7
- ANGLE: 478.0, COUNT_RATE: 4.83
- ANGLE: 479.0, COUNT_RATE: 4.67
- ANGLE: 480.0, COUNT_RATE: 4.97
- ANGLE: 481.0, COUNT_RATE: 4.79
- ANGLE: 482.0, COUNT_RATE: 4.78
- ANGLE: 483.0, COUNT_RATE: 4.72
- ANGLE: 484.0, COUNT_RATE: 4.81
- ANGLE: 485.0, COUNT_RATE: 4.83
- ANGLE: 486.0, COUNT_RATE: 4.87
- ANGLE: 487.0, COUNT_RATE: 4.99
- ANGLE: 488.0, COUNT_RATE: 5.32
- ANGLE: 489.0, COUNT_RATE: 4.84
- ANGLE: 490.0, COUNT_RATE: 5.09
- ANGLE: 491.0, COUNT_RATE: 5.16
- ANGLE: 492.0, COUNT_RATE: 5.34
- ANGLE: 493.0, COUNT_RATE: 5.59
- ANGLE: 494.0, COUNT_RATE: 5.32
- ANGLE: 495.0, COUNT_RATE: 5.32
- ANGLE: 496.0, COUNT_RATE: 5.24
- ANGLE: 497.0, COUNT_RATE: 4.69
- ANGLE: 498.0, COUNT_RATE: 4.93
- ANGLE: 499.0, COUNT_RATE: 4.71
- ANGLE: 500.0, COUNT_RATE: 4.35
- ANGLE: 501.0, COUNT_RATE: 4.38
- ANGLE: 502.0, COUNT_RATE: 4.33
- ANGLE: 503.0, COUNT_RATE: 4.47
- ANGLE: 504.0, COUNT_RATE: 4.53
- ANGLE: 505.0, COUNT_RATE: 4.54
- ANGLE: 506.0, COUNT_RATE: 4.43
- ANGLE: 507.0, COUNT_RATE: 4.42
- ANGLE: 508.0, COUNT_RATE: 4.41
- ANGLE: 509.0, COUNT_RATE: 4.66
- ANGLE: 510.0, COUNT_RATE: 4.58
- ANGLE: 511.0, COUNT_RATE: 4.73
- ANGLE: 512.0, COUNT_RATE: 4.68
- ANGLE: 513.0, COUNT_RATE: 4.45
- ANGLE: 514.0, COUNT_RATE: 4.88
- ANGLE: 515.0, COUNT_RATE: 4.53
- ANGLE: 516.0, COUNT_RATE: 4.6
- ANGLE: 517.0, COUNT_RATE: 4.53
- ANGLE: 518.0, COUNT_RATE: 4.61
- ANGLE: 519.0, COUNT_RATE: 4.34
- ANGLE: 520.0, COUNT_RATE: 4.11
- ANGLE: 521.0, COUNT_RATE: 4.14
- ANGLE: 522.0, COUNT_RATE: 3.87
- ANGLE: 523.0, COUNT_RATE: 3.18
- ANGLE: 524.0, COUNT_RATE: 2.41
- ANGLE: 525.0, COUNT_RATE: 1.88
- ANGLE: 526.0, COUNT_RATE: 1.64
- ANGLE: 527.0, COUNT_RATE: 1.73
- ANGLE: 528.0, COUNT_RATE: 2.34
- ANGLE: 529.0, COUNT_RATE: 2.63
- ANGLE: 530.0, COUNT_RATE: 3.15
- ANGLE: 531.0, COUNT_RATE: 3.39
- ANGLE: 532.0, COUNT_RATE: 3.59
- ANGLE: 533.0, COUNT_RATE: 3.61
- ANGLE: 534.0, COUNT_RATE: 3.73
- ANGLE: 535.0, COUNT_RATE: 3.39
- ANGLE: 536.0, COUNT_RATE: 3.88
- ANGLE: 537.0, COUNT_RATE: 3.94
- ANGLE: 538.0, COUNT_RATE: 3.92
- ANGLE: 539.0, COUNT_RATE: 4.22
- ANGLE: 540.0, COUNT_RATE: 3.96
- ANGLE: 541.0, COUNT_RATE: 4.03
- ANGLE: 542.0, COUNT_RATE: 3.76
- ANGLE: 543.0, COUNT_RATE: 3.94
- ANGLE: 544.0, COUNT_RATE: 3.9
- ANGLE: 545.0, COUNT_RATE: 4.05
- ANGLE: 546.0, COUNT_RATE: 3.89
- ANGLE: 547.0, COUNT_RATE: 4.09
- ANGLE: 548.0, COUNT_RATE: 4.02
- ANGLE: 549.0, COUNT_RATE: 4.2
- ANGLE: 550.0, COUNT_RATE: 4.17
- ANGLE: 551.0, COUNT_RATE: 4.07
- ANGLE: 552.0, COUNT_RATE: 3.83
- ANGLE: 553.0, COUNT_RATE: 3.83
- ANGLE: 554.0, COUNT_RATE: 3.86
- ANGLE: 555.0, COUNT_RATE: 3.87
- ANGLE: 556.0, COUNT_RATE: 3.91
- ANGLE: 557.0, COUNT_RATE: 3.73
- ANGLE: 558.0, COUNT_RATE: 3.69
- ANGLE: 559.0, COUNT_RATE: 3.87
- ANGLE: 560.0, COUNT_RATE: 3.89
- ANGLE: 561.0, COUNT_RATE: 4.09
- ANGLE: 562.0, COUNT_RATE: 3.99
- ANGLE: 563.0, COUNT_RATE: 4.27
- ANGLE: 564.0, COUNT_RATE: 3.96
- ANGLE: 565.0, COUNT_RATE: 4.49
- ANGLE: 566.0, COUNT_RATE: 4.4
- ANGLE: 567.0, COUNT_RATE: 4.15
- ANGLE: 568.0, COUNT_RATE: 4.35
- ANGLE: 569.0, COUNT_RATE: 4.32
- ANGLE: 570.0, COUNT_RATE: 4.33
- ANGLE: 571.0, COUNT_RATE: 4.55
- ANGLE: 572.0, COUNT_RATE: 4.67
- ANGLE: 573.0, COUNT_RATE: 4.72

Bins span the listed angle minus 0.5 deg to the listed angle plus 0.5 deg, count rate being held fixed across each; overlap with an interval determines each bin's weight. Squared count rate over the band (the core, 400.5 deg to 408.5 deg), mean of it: 13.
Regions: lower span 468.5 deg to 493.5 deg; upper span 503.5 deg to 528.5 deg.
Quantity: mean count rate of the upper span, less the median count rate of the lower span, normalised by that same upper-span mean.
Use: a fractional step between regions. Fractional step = -0.23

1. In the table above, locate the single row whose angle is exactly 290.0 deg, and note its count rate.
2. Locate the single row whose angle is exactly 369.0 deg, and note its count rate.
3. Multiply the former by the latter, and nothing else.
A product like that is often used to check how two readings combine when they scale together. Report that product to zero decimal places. 10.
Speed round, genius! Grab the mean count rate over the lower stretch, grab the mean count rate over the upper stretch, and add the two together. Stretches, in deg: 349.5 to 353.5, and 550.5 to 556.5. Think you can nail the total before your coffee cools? 8.5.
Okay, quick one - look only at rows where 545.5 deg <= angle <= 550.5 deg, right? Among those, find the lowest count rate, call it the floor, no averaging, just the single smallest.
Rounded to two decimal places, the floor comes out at 3.89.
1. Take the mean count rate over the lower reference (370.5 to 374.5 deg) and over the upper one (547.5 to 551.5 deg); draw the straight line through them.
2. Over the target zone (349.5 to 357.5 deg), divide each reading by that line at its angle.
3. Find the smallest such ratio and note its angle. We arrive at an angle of 356.0 deg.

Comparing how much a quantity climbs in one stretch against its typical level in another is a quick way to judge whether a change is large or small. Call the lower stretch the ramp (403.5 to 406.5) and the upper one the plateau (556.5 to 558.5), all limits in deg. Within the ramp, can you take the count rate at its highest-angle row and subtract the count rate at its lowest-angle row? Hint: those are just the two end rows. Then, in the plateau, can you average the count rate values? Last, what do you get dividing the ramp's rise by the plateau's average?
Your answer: -0.019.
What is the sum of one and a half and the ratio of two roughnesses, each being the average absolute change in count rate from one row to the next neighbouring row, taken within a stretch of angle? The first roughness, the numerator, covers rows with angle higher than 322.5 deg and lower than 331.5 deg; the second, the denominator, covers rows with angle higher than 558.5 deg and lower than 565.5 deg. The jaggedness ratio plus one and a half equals 2.26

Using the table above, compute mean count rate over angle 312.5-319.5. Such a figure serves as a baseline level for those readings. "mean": 4.3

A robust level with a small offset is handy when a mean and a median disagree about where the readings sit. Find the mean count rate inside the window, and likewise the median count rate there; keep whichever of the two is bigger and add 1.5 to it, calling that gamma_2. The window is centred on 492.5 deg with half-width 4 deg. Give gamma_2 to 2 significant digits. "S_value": 6.8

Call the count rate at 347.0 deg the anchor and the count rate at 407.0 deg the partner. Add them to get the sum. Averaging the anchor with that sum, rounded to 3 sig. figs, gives 6.78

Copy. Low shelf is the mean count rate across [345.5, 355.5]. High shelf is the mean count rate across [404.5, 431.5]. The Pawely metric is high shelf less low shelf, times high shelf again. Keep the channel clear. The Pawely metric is -3.2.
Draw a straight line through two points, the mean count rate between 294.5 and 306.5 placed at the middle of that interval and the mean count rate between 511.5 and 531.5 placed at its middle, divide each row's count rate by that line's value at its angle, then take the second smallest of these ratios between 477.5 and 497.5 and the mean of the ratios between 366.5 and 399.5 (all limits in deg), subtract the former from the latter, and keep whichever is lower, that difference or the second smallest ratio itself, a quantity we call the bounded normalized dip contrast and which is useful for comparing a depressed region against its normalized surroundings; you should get -0.53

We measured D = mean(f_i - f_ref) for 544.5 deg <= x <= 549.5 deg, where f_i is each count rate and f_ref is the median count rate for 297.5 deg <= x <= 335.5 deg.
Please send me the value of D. -0.4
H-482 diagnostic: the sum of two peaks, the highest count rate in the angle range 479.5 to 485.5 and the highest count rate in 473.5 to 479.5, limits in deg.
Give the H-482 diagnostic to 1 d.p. 10.1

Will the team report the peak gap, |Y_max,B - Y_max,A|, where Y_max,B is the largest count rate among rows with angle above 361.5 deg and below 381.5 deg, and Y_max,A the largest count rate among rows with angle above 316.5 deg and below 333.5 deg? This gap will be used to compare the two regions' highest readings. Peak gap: 2.08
